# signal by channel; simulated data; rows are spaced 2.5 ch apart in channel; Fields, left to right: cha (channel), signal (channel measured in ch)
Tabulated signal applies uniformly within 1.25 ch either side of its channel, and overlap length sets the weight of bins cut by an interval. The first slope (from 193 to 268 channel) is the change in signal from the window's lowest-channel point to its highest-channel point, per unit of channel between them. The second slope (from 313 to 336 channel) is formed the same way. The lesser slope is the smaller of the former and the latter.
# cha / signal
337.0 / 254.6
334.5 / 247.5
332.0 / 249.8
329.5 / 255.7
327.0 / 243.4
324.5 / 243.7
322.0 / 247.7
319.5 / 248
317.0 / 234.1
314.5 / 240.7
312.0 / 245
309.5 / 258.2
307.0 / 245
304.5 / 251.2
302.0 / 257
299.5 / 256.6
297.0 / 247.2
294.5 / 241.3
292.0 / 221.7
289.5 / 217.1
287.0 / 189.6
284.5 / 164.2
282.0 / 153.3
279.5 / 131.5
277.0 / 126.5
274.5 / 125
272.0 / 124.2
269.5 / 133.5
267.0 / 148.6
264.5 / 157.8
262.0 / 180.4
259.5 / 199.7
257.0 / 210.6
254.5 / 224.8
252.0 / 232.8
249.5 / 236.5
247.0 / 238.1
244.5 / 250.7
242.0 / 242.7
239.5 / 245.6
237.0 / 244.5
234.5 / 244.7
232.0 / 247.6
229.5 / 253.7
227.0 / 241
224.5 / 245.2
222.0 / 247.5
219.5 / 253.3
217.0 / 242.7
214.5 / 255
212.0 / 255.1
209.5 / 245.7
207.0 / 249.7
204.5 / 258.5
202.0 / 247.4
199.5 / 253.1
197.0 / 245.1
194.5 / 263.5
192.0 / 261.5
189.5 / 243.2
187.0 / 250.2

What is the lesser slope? -1.6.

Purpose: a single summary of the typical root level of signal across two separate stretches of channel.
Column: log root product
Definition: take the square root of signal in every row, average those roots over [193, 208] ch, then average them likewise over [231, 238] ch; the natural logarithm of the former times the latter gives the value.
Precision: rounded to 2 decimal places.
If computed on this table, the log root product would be 5.52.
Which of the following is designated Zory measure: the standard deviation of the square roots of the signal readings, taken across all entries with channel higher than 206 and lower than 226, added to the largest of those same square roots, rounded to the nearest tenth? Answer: 16.1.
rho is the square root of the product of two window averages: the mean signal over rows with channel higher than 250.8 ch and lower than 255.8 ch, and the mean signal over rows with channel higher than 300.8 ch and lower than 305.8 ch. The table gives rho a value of 241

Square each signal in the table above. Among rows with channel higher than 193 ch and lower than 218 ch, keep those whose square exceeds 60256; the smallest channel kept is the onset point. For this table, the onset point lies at 194.5 ch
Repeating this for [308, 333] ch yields 309.5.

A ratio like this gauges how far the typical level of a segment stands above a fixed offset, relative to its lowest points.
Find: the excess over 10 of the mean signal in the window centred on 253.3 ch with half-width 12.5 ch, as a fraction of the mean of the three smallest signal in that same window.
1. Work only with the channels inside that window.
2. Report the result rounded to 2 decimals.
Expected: 1.16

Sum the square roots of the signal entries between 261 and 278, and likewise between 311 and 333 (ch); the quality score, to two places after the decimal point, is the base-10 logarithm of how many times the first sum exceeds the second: -0.23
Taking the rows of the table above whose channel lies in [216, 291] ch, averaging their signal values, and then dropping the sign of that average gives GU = 205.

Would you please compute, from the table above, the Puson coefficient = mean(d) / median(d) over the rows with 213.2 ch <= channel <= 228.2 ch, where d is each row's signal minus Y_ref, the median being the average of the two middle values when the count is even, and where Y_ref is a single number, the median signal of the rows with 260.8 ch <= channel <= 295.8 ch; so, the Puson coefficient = 1.01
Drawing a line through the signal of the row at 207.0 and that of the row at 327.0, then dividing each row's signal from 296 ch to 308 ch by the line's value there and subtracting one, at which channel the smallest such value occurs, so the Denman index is 307.0 ch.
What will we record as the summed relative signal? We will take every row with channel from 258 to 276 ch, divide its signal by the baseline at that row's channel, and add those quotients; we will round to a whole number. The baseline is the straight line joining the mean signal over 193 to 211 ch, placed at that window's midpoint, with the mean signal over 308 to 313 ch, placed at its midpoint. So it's 4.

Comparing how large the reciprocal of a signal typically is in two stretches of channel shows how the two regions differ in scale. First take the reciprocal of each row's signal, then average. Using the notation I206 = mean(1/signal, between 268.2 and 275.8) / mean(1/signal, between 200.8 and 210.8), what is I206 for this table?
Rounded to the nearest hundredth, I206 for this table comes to 1.96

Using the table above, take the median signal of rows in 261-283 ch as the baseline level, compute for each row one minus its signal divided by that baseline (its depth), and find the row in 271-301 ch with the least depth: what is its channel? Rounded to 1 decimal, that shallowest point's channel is 299.5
